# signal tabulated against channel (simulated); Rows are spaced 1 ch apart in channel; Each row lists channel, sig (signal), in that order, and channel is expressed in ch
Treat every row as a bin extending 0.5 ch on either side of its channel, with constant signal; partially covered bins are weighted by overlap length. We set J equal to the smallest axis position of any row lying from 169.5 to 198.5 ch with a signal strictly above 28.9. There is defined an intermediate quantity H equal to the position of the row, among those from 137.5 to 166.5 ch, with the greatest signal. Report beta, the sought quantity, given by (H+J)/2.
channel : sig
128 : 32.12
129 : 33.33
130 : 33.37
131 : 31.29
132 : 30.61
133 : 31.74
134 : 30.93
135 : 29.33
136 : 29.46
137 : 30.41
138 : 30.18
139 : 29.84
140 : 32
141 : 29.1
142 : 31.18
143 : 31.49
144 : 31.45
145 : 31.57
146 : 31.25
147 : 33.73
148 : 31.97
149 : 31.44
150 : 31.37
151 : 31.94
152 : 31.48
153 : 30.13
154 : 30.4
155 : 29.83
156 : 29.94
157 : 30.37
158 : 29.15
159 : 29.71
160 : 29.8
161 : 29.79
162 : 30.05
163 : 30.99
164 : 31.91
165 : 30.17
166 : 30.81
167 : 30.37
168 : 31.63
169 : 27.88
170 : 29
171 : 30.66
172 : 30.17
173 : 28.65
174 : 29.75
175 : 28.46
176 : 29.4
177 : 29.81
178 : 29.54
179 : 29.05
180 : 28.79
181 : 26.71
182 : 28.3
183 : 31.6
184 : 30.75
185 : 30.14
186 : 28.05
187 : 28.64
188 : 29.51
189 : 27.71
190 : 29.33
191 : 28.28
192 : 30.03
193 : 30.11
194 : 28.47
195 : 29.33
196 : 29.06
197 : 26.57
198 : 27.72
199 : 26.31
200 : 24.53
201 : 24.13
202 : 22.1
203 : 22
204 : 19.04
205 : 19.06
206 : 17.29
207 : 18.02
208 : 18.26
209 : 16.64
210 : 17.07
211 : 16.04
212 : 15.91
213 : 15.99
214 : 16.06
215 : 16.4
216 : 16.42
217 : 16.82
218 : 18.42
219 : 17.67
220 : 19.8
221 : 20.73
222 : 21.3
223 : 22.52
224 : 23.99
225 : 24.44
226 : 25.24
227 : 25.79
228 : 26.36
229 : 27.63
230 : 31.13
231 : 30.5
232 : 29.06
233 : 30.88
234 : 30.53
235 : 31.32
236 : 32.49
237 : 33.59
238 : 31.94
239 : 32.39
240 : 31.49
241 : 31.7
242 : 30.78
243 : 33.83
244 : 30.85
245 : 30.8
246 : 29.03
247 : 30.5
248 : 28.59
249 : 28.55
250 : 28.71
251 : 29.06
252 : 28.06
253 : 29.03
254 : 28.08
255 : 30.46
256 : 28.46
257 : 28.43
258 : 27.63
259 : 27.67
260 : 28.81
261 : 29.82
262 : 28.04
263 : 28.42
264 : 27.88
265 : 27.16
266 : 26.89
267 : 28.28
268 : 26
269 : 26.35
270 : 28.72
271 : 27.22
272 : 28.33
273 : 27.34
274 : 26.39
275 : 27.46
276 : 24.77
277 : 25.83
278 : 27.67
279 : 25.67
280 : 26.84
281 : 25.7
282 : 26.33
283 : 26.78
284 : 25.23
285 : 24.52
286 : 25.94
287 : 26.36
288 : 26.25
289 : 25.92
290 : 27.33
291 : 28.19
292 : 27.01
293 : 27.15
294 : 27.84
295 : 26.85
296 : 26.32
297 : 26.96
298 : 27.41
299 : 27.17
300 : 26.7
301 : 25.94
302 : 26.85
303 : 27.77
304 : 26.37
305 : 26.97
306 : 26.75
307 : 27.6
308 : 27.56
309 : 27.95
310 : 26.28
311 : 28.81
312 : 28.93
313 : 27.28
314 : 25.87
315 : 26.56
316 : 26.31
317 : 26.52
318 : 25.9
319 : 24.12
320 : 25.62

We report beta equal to 158.5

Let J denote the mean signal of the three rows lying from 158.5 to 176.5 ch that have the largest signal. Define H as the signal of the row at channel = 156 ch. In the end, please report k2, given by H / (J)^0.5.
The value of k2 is 5.3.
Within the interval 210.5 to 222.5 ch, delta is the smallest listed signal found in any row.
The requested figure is 15.91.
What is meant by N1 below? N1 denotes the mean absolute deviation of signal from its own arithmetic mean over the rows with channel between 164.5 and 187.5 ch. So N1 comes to 1.00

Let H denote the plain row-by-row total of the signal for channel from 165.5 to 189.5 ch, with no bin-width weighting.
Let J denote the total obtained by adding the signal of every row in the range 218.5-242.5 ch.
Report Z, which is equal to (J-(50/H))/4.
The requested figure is 166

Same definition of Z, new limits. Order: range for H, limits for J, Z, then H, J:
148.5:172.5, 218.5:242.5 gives 166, 729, 663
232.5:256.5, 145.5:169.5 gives 184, 731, 736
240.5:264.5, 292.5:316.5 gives 163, 703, 650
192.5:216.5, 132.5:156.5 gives 186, 513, 742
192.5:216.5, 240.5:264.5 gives 176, 513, 703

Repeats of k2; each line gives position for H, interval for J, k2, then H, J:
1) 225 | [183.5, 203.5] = 4.4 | 24.44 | 30.3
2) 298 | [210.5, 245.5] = 4.7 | 27.41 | 33.3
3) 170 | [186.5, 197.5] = 5.3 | 29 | 29.9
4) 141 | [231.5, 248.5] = 5.0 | 29.1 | 33.3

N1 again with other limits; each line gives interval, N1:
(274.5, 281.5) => 0.90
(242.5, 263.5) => 1.06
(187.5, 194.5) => 0.78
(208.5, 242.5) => 5.79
